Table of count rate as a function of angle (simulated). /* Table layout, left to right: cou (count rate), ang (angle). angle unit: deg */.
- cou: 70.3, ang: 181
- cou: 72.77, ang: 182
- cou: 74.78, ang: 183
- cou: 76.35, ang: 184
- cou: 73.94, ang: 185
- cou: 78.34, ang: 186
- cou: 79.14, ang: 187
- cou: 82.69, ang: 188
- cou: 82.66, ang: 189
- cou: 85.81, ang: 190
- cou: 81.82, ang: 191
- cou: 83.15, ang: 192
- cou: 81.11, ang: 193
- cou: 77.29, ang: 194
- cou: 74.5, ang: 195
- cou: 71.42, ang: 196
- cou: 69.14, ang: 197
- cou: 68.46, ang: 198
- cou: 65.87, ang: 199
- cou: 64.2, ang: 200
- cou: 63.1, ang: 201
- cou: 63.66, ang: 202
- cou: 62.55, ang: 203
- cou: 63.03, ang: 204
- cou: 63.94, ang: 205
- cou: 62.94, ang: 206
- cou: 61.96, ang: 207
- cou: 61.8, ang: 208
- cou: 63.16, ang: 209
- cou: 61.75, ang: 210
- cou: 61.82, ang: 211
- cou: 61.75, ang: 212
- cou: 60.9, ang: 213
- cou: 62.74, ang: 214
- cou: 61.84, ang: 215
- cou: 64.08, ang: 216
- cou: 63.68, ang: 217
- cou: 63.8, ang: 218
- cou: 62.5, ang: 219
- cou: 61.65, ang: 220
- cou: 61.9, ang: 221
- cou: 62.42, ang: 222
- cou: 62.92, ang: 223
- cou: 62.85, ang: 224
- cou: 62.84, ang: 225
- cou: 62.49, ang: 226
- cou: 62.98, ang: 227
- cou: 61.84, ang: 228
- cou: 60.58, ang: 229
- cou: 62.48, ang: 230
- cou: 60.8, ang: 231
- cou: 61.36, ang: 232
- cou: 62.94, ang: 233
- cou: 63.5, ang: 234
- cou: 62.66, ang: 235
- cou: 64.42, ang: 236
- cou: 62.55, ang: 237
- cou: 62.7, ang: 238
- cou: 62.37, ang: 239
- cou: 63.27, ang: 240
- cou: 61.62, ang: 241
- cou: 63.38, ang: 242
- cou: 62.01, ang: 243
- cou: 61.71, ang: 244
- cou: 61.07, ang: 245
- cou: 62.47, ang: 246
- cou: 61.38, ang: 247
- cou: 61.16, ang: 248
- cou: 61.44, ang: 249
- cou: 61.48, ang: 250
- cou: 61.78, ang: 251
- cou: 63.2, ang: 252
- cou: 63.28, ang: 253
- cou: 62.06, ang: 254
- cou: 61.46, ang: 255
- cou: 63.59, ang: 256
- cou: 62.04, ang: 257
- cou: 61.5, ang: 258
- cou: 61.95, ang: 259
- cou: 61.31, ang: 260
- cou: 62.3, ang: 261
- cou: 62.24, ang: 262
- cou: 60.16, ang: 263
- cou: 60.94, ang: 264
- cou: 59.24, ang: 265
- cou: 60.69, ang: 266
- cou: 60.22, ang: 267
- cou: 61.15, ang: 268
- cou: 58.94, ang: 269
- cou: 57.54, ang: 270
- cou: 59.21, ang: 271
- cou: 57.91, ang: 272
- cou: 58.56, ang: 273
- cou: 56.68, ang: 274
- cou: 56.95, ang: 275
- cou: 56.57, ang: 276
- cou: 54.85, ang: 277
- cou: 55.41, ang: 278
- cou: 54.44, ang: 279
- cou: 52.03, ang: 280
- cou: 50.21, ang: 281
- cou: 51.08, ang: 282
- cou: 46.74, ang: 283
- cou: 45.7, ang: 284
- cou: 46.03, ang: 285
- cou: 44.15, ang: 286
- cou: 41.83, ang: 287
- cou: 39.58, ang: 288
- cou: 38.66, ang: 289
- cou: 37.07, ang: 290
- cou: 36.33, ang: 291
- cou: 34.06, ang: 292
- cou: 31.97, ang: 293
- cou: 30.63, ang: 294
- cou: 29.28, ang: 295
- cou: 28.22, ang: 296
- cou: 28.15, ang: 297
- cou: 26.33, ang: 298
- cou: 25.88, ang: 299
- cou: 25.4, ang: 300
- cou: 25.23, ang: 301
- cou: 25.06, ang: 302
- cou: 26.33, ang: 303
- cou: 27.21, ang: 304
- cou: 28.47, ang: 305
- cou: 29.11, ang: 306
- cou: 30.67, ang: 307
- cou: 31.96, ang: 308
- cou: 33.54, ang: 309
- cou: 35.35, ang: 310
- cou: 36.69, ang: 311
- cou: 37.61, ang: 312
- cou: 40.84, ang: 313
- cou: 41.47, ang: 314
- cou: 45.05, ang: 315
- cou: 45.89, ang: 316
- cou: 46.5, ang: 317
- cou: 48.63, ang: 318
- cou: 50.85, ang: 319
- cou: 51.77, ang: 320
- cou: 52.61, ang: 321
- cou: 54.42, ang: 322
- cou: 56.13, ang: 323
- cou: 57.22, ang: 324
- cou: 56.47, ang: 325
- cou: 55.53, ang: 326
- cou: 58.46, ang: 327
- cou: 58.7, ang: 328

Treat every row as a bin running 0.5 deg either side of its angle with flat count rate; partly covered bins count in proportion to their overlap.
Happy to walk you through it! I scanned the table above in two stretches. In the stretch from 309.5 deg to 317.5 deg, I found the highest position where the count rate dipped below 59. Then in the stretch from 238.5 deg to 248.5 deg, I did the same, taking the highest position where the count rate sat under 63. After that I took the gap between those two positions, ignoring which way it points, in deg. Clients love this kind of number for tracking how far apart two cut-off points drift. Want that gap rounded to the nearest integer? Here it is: 69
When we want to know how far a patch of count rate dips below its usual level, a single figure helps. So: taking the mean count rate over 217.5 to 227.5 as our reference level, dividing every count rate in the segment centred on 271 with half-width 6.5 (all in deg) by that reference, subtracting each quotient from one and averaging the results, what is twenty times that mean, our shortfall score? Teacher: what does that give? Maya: 1.37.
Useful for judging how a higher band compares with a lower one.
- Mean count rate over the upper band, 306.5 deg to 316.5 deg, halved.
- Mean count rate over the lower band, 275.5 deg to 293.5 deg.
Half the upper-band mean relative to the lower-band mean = 0.42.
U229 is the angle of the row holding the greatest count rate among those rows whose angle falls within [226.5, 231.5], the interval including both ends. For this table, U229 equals 227 deg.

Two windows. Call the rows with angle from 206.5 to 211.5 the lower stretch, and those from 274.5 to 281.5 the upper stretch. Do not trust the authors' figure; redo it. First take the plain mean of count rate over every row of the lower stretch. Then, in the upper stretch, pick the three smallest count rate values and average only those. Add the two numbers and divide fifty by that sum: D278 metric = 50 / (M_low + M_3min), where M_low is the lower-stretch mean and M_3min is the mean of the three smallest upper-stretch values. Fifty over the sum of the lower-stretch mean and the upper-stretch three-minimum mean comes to 0.437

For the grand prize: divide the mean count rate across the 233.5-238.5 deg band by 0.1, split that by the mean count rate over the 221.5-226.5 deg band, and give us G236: 10.1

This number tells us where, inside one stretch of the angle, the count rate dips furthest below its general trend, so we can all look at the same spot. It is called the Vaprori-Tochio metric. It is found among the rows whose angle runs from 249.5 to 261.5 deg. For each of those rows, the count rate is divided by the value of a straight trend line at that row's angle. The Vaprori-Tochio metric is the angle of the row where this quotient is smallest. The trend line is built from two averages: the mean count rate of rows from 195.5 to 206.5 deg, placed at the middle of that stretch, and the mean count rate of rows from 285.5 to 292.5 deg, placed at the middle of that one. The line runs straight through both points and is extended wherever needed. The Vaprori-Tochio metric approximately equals 250 deg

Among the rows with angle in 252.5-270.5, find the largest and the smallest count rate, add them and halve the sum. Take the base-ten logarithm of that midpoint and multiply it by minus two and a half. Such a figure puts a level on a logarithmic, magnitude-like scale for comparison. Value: -4.46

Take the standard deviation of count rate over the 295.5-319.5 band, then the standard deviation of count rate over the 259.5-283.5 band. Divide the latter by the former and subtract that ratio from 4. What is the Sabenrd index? 3.5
